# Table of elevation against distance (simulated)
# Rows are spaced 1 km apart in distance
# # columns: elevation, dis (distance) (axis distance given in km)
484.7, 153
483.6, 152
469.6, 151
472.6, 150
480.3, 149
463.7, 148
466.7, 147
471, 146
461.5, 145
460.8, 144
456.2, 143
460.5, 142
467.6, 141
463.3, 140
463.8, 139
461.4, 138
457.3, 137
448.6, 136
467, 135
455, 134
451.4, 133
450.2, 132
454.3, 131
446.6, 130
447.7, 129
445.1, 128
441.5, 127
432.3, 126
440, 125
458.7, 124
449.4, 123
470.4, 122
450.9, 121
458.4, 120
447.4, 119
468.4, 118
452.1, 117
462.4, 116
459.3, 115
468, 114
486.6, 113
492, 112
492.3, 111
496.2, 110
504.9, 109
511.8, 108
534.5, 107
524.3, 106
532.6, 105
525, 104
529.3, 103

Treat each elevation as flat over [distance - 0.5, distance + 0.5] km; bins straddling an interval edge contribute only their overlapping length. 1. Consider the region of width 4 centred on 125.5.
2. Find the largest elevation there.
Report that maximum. 458.7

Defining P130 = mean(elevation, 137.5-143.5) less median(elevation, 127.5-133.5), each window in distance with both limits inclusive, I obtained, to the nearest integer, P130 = 13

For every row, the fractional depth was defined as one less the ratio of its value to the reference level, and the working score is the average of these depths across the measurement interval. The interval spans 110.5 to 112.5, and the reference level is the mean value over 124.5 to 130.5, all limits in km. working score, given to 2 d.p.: -0.11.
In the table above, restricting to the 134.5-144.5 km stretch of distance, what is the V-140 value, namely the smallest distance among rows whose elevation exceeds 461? 135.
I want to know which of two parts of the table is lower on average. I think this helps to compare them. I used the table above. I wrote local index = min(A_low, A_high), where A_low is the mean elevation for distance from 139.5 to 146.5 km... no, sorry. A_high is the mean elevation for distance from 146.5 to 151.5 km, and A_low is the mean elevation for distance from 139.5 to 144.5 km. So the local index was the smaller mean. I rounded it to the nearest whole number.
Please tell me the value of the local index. 462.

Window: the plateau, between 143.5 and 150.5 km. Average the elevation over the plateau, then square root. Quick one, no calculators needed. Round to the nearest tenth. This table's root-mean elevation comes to 21.6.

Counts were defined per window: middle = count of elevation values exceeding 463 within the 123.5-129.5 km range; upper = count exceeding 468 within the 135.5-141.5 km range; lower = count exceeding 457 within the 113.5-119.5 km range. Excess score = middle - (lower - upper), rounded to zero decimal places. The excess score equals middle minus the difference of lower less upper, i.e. -4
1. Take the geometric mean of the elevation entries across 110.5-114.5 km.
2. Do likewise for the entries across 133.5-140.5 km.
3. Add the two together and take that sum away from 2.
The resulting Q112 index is -942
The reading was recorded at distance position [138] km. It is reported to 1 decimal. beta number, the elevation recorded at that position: 461.4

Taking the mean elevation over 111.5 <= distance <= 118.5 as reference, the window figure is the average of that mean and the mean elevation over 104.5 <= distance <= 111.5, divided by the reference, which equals 1.05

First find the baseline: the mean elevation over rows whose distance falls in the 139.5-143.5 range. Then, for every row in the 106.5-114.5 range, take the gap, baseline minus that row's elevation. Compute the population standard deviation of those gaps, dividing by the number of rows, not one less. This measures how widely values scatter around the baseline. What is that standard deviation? 18.3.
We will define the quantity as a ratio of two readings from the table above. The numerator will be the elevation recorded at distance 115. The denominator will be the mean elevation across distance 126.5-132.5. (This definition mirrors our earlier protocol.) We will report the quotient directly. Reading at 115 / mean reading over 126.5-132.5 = 1.03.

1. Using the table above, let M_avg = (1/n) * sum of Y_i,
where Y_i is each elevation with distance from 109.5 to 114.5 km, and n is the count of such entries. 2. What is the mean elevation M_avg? 487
